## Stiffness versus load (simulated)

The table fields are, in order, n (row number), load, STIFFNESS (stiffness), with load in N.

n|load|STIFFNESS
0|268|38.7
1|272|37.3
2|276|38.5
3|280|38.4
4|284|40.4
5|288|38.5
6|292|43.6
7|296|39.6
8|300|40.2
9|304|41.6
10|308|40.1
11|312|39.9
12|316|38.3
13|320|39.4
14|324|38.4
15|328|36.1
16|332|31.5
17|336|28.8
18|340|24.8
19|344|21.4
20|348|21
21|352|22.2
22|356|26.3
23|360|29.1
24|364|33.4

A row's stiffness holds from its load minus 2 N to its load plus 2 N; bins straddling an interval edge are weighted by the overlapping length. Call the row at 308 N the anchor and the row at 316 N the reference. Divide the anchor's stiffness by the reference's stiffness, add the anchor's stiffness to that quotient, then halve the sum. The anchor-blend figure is 20.6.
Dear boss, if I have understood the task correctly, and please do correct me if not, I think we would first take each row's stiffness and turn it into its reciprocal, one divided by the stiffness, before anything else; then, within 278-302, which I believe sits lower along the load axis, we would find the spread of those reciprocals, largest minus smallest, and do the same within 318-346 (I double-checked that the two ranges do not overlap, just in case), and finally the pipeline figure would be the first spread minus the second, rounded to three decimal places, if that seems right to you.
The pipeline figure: -0.018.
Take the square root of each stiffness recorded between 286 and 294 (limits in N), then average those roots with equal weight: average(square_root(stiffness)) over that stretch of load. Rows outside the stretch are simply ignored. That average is 6.4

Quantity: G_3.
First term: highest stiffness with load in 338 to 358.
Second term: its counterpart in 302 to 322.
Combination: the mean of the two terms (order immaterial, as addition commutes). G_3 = 34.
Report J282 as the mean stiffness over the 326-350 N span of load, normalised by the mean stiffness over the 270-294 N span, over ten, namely 0.069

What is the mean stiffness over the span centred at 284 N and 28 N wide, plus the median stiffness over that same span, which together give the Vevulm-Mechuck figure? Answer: 78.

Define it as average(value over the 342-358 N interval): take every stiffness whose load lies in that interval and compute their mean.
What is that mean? 22.7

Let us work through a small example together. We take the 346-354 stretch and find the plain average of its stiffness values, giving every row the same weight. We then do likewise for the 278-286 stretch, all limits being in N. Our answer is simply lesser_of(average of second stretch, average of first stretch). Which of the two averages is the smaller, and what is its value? 22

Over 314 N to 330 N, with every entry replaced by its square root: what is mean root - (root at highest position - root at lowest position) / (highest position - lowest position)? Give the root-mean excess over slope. 6.2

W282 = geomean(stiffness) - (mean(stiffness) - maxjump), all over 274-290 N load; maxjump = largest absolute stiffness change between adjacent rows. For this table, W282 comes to 2.0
